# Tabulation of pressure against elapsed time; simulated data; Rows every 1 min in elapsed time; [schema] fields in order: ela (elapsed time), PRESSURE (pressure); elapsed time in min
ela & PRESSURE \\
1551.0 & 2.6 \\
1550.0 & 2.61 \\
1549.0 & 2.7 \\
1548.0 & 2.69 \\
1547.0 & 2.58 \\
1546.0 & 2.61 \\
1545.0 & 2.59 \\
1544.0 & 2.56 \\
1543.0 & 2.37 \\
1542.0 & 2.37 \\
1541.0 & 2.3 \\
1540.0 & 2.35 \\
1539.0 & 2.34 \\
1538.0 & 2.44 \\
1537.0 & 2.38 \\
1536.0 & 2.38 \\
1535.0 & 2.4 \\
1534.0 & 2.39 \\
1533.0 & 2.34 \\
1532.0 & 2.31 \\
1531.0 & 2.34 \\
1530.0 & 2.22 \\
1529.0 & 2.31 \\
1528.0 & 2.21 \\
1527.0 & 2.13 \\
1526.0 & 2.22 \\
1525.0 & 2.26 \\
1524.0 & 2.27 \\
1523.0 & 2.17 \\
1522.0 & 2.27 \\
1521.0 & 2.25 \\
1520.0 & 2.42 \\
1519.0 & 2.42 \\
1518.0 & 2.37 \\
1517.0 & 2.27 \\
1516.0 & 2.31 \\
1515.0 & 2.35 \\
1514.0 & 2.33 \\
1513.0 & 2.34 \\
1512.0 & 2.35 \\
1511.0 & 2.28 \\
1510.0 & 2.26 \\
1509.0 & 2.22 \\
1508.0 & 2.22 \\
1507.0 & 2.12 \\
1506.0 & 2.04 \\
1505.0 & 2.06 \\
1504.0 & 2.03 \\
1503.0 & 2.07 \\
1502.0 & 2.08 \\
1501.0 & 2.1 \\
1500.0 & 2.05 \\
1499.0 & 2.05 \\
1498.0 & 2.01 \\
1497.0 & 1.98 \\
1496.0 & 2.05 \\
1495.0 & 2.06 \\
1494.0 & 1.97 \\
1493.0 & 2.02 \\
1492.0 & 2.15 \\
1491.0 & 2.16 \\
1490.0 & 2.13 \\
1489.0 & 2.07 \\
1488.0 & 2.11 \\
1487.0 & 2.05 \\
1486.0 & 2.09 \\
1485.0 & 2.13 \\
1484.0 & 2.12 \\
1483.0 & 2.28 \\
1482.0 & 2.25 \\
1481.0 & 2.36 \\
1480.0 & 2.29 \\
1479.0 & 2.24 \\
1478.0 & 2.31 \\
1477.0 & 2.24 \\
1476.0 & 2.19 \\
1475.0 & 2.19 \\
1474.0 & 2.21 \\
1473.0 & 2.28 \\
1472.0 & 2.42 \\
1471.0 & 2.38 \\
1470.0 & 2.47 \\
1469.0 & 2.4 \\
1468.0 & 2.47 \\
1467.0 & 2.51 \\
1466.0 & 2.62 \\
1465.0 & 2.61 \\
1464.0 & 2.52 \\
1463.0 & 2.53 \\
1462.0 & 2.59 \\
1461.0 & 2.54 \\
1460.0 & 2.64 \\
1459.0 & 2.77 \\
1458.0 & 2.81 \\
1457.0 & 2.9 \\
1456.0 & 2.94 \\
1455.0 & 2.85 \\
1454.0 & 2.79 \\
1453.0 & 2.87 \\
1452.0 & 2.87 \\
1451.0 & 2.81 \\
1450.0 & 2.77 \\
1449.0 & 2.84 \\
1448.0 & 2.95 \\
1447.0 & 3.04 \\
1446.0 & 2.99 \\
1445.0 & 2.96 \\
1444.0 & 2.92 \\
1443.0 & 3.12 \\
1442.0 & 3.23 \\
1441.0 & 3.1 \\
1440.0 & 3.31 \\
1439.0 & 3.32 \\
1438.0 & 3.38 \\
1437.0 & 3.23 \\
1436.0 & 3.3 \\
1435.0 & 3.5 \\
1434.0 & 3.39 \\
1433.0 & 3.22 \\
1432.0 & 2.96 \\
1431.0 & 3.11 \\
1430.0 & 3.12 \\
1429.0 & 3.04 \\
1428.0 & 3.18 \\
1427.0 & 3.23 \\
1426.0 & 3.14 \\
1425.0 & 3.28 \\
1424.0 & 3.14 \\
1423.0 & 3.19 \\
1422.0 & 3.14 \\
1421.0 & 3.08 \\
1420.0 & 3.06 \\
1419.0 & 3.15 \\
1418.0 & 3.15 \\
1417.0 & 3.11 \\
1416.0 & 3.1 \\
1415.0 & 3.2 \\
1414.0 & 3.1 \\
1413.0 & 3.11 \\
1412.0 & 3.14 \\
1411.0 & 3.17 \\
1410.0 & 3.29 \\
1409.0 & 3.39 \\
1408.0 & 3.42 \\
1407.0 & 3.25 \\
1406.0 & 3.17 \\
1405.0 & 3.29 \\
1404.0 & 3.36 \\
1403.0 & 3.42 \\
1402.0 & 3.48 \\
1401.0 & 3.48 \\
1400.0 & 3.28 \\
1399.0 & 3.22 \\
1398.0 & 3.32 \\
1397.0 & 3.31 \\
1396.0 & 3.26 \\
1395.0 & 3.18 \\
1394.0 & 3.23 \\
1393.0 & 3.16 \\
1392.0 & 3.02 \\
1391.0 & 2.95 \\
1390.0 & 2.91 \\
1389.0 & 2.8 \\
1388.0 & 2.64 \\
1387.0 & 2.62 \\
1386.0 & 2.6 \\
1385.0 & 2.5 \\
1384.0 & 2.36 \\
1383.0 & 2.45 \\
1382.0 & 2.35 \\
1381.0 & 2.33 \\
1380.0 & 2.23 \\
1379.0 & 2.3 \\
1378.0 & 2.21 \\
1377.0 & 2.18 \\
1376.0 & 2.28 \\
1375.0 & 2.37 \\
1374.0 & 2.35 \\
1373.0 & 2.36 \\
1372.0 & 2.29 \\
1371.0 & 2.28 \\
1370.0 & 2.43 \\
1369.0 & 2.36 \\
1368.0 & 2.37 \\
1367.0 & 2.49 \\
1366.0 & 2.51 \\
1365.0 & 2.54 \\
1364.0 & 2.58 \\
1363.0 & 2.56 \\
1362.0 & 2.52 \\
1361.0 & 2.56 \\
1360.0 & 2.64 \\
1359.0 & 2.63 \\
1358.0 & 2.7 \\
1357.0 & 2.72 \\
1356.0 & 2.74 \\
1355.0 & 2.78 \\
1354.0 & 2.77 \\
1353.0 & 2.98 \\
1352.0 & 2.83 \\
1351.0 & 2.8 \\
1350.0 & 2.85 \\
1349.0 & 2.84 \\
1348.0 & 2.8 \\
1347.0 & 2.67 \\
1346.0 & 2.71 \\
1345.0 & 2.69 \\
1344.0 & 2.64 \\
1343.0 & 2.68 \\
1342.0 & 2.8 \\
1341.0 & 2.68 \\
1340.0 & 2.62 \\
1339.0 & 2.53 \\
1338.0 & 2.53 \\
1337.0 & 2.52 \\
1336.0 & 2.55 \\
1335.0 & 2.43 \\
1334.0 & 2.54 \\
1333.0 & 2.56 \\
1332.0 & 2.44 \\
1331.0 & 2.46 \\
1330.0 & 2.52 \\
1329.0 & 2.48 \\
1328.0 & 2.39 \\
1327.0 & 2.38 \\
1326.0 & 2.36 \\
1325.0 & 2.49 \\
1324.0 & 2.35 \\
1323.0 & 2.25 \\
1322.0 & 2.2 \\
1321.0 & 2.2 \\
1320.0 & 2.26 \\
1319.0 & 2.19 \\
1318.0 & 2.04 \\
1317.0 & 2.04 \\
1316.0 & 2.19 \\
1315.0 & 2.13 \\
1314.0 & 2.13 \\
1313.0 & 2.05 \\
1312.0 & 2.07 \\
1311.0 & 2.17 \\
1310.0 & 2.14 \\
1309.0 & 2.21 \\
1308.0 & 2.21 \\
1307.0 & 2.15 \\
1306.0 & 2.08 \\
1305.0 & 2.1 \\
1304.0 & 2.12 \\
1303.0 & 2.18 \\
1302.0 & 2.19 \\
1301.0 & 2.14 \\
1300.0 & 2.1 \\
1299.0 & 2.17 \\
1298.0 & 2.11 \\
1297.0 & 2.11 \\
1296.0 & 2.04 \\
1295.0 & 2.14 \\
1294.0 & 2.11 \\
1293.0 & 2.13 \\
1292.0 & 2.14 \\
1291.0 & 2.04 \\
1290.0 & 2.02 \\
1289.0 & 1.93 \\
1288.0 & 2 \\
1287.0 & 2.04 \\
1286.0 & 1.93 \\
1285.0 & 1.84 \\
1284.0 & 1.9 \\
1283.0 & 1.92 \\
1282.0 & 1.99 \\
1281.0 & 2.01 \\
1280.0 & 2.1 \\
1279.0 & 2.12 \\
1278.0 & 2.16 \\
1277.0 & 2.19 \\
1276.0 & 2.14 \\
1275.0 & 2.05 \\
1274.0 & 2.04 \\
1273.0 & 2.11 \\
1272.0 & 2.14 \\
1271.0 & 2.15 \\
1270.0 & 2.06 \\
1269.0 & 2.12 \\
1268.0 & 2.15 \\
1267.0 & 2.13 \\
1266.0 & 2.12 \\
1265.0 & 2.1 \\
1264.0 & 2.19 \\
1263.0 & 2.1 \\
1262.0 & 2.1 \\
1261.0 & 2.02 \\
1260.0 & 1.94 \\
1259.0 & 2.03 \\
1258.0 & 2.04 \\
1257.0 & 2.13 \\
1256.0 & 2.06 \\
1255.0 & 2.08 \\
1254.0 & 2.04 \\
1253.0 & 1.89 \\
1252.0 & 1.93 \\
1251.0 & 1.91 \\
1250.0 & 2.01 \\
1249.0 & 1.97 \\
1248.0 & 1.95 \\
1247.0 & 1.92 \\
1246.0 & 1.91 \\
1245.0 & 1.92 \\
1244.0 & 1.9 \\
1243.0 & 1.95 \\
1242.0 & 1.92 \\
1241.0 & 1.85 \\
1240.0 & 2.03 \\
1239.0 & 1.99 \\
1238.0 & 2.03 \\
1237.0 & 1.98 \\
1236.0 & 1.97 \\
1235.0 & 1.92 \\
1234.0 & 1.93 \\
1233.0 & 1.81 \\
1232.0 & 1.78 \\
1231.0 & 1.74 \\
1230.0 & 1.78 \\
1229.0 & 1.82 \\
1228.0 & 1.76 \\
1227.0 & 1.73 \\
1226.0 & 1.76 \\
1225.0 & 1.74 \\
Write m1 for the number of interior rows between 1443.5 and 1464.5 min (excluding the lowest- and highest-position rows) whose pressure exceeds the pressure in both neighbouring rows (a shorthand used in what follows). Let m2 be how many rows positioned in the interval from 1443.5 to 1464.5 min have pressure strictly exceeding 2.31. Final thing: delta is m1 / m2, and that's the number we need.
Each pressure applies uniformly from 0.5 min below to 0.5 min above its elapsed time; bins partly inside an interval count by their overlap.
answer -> 0.14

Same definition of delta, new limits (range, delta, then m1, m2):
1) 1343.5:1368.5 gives 0.24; 6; 25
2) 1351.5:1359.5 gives 0.25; 2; 8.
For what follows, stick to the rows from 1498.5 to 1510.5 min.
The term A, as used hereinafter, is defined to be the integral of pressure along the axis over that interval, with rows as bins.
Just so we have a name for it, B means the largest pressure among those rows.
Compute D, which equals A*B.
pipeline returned 57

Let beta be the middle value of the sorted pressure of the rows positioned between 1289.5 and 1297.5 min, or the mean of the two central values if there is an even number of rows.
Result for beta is 2.11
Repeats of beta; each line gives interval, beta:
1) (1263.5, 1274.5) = 2.12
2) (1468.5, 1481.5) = 2.29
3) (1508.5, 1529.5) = 2.27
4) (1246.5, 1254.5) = 1.94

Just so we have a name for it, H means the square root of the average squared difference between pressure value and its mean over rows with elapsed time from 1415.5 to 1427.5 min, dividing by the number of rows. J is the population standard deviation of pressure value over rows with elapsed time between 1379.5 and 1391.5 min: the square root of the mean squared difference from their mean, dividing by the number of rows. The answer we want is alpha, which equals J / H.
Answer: 3.8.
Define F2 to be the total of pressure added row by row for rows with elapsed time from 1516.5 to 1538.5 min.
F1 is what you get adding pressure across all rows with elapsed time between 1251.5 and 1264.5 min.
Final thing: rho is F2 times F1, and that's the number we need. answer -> 1348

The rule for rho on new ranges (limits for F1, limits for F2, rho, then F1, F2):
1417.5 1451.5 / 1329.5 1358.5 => 8229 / 106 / 77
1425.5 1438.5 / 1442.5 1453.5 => 1343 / 42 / 32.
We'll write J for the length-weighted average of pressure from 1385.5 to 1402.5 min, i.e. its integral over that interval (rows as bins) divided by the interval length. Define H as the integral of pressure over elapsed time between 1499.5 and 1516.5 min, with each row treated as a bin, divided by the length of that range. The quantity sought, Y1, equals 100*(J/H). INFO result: 141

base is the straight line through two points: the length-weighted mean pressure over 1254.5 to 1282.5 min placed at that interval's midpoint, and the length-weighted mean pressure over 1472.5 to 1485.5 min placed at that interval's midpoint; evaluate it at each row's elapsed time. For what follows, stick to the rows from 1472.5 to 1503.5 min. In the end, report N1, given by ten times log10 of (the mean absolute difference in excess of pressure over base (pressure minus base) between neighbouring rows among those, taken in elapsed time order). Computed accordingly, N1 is -13.0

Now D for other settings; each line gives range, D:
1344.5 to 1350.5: 47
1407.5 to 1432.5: 270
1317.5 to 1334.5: 103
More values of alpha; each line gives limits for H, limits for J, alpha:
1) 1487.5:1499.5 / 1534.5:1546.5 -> 1.6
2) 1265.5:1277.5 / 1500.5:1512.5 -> 2.4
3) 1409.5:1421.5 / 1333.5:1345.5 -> 1.6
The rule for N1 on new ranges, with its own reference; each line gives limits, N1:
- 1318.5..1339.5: -12.2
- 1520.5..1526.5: -12.7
